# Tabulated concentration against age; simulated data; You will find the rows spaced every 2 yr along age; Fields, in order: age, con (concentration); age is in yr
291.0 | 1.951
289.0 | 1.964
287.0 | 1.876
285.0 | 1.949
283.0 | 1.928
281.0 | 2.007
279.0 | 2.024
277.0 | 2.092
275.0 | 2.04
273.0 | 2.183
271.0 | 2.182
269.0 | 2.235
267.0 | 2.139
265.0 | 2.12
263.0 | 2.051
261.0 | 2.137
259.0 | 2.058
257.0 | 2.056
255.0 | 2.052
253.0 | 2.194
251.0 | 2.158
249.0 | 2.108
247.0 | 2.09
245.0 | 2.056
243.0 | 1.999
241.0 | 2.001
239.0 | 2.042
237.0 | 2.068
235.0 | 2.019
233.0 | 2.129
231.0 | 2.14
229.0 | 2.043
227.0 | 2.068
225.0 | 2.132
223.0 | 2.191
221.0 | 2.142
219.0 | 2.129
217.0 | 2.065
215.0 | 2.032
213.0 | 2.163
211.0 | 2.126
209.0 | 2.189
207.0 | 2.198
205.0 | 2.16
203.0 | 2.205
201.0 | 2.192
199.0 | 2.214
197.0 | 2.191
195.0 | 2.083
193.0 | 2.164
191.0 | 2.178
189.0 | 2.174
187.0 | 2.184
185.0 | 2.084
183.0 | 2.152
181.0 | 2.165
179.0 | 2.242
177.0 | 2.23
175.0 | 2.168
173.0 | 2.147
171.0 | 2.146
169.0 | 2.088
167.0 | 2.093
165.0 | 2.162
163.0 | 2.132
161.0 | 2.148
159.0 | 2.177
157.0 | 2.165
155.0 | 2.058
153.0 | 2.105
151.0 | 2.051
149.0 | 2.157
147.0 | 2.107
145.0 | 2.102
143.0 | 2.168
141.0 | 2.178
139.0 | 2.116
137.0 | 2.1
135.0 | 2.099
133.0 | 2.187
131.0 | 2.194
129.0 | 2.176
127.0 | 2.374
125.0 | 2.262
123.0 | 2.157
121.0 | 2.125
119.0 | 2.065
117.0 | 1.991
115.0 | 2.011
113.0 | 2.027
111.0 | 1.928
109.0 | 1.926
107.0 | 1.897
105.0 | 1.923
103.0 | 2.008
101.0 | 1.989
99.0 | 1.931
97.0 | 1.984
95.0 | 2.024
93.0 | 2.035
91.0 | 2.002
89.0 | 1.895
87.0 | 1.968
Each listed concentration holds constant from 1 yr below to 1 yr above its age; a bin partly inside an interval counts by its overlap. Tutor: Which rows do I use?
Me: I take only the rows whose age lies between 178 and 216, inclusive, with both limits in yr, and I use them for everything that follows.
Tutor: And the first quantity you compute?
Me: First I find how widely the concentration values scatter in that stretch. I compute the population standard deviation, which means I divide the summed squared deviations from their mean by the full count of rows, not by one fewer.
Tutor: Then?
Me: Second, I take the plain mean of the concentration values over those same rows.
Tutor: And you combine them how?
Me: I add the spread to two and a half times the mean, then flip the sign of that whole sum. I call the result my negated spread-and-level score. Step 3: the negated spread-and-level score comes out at -5.46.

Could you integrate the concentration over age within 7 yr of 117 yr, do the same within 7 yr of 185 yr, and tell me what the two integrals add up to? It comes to 59.0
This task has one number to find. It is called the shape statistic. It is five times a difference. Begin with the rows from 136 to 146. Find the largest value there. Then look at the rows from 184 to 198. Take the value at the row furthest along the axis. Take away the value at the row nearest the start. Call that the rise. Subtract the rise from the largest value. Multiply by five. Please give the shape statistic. 10.4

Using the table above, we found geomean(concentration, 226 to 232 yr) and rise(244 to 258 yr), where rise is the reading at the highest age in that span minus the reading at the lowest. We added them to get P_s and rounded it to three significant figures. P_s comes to 2.08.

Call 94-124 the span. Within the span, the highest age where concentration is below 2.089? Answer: 119.0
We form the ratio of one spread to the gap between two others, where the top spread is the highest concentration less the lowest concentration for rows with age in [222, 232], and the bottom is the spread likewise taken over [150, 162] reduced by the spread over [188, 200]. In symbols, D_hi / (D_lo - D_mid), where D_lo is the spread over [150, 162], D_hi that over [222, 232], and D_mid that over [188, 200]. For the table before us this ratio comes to -30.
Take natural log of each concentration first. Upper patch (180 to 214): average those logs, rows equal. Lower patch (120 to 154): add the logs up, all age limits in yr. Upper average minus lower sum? -12.28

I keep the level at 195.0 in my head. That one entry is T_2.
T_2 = 2.083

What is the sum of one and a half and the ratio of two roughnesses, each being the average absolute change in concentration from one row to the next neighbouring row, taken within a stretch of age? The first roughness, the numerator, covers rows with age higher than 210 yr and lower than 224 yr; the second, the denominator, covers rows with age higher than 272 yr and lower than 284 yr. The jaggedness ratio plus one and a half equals 2.26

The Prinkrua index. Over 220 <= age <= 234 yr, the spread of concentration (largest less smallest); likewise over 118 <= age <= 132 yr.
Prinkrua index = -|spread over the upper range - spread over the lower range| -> -0.16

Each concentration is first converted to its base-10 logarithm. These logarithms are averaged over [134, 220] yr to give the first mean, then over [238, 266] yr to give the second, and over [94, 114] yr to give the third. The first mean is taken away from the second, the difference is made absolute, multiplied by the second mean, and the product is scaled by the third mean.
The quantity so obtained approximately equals 0.0012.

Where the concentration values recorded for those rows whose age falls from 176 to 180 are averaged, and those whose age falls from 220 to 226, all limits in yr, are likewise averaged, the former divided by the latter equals 1.04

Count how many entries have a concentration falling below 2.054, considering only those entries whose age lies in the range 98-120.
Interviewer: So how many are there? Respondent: 10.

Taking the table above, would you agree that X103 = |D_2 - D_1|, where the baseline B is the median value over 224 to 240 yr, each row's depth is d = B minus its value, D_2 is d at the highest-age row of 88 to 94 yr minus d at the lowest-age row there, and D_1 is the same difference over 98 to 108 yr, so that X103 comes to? 0.17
